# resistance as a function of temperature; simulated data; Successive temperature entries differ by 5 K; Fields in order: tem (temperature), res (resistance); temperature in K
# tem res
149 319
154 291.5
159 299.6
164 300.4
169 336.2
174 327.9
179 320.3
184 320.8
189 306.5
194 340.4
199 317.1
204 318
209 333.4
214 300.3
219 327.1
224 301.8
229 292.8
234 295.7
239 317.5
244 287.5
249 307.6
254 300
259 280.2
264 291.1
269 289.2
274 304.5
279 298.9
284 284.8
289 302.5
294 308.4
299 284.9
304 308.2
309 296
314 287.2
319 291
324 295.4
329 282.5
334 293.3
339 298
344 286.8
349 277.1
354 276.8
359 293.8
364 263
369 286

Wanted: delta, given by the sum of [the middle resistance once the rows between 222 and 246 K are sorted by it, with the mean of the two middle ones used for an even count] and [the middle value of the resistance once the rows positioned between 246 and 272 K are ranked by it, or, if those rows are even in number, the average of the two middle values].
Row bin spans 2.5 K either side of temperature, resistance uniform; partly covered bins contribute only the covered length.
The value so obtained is 587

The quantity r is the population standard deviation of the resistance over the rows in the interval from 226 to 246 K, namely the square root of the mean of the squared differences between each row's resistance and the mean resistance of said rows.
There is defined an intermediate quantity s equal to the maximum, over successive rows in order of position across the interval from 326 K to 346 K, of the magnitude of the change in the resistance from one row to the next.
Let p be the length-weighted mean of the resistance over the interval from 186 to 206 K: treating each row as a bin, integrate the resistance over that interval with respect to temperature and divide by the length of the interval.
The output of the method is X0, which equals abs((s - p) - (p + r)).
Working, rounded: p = 321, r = 11.4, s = 11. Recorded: 641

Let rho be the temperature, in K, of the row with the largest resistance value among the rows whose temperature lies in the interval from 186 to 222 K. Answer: 194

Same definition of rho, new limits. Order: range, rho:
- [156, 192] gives 169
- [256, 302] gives 294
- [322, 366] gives 339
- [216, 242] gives 219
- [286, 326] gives 294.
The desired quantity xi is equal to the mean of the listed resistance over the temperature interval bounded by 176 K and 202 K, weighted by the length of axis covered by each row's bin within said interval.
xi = 321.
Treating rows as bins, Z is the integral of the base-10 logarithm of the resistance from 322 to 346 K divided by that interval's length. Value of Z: 2.46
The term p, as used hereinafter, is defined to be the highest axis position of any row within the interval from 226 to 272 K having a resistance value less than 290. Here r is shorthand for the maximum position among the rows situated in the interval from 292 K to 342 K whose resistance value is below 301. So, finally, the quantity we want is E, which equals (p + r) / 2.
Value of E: 304.0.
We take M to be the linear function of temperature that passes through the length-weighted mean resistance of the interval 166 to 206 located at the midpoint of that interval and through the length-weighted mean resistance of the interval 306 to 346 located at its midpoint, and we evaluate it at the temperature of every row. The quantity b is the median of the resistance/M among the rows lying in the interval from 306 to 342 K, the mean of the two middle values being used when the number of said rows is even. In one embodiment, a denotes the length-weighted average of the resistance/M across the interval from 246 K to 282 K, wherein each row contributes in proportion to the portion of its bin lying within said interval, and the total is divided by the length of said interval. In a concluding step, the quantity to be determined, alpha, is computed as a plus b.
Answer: 1.97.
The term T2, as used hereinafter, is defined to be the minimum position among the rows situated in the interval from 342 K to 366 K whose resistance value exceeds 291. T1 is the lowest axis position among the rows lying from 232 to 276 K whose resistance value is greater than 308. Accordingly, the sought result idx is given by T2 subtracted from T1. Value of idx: -120 K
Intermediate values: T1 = 239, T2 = 359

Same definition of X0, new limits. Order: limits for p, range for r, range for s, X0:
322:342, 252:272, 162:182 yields 555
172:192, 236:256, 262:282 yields 634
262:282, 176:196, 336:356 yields 592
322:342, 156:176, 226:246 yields 570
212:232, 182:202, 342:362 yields 606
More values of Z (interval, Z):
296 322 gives 2.47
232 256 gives 2.48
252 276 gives 2.47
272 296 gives 2.48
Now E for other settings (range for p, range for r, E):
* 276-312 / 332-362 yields 329.0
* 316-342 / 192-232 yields 279.0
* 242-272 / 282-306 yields 284.0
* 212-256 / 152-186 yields 204.0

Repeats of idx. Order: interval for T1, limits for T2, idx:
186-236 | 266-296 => -80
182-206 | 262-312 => -80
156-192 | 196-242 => -30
